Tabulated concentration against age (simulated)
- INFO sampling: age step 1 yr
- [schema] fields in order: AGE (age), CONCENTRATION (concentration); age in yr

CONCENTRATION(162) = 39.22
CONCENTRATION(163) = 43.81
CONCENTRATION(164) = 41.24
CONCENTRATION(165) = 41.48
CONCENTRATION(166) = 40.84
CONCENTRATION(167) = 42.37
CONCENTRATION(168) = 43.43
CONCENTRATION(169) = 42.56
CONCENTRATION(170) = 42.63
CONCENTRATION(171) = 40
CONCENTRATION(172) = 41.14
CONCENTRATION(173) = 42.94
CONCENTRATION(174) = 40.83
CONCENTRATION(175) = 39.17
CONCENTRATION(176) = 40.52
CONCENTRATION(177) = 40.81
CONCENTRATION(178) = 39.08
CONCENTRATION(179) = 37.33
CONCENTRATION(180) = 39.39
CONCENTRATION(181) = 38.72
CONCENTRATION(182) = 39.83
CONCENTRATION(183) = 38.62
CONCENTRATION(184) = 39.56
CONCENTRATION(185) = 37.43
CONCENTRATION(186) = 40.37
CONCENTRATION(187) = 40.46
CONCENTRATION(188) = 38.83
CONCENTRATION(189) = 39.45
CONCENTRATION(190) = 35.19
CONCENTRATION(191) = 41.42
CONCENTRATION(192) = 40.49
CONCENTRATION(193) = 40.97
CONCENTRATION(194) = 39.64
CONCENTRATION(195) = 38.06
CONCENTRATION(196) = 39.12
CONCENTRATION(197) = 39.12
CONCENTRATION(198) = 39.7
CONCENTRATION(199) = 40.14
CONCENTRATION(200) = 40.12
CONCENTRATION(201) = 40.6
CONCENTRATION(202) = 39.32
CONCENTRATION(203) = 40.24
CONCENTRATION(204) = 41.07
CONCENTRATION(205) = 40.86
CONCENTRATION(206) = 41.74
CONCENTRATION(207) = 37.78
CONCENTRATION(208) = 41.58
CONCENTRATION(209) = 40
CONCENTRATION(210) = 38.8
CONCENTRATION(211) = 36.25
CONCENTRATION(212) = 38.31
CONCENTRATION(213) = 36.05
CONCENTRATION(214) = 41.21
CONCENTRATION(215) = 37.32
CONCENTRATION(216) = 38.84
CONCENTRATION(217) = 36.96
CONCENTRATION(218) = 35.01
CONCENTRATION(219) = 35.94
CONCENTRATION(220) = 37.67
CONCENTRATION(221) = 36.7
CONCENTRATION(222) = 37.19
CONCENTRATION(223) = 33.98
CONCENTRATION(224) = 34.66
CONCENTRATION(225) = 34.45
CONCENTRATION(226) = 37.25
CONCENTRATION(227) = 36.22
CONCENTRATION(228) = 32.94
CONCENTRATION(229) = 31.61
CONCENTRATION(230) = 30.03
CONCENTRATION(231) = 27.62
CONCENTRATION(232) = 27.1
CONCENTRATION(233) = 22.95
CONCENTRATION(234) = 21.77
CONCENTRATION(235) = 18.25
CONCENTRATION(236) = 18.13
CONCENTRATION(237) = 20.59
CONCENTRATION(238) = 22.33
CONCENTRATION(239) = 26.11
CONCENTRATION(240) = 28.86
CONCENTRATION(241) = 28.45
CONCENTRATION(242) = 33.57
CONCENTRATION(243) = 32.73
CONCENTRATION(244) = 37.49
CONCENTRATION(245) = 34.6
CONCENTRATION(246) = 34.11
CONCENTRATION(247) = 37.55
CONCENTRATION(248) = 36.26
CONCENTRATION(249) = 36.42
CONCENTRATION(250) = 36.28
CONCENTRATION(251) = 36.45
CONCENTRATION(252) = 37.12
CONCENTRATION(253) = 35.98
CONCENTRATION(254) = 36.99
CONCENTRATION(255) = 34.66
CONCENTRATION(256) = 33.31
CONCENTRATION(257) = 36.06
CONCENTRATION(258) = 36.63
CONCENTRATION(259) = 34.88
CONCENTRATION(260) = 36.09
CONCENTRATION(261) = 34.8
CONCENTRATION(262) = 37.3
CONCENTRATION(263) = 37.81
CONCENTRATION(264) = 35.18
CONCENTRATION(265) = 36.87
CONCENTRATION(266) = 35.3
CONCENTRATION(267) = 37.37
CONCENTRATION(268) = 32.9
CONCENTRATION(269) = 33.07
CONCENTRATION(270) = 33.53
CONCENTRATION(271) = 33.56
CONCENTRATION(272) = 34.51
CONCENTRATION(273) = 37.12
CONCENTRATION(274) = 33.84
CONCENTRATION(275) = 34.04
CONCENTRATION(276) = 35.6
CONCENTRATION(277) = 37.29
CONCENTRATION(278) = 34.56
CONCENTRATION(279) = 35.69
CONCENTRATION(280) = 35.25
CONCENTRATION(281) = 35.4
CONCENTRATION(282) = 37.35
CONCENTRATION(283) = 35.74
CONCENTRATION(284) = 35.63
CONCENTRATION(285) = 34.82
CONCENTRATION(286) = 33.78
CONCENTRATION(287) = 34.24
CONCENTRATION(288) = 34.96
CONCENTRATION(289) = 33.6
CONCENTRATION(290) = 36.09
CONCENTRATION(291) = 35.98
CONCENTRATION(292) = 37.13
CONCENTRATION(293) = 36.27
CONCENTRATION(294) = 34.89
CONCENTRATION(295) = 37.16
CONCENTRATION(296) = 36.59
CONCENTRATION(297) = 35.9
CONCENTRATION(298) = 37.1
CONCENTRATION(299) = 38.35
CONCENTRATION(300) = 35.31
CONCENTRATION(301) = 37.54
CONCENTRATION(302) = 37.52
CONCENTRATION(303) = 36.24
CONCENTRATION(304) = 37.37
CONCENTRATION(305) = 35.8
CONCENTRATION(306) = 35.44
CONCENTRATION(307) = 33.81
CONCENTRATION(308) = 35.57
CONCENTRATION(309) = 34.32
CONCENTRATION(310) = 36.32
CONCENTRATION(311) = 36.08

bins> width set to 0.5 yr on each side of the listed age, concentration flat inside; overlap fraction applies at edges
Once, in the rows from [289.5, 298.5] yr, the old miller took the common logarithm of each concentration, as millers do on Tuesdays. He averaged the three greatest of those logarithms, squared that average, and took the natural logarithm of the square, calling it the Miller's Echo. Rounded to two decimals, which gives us 0.90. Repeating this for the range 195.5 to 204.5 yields 0.95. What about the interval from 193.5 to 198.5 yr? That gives 0.94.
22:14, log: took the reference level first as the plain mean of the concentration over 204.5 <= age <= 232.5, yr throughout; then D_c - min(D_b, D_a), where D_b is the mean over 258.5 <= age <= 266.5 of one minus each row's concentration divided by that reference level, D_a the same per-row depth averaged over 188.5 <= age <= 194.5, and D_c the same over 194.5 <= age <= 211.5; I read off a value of 0.00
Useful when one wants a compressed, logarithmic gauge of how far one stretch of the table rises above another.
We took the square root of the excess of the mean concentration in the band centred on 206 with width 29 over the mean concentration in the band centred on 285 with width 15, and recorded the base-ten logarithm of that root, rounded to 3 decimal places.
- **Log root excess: 0.285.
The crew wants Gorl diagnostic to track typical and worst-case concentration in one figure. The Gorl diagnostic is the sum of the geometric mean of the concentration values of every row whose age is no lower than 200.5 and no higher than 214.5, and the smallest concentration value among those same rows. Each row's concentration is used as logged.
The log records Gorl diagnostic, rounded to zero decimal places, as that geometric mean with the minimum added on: 76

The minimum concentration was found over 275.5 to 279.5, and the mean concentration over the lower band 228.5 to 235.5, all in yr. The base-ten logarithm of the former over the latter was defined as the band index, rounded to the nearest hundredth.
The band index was 0.13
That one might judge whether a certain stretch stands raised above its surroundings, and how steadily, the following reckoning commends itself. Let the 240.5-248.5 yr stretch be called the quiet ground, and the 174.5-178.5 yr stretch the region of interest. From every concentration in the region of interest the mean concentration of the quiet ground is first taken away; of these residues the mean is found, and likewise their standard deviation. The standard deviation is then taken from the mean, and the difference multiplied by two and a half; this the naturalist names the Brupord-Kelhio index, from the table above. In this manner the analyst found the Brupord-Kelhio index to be 12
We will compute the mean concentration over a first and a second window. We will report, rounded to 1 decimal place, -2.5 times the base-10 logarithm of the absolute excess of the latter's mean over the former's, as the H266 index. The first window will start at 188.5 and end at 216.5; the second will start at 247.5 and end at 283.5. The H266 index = -1.5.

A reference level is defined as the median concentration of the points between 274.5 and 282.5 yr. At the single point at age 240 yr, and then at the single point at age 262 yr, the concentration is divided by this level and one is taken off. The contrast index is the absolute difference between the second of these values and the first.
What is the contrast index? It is 0.24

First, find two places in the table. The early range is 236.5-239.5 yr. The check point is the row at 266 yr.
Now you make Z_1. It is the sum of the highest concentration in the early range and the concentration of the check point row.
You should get 61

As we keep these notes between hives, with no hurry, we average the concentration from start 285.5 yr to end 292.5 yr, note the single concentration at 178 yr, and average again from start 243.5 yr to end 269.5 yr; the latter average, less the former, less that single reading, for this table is -38.4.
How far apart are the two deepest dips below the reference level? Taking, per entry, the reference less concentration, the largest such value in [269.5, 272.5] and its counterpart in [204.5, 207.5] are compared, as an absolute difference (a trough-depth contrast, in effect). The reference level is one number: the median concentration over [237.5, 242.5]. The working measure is 4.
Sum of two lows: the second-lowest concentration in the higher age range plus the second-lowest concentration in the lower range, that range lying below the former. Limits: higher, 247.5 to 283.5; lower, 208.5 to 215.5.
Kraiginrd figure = 69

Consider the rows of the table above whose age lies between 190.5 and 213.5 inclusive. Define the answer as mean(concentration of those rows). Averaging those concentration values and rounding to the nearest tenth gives 39.6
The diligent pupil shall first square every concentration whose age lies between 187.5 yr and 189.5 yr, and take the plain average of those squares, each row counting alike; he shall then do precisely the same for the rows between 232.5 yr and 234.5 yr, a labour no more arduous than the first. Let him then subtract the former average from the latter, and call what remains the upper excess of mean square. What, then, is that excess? -1032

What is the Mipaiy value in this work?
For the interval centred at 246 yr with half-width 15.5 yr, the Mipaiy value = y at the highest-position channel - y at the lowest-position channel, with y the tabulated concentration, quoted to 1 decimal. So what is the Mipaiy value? 7.2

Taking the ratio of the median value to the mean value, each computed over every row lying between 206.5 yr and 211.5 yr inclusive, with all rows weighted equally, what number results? 0.998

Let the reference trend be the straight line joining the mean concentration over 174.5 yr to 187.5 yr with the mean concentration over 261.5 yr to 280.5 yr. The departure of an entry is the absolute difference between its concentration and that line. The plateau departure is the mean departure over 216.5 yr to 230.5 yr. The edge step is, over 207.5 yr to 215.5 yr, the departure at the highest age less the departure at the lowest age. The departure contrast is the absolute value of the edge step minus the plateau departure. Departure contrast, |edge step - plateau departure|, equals 5.4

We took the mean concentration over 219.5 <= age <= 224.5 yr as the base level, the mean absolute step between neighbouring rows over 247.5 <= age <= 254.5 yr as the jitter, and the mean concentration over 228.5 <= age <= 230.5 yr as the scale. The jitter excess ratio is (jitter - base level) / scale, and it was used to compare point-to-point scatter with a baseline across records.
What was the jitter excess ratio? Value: -1.15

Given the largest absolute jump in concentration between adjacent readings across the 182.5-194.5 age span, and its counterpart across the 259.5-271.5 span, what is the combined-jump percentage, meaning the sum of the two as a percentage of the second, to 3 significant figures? 239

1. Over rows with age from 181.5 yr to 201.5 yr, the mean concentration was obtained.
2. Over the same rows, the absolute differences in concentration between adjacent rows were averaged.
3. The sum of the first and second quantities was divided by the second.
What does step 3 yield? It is 29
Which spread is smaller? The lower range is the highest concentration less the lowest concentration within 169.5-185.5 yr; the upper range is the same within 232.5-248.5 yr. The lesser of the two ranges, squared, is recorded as 31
